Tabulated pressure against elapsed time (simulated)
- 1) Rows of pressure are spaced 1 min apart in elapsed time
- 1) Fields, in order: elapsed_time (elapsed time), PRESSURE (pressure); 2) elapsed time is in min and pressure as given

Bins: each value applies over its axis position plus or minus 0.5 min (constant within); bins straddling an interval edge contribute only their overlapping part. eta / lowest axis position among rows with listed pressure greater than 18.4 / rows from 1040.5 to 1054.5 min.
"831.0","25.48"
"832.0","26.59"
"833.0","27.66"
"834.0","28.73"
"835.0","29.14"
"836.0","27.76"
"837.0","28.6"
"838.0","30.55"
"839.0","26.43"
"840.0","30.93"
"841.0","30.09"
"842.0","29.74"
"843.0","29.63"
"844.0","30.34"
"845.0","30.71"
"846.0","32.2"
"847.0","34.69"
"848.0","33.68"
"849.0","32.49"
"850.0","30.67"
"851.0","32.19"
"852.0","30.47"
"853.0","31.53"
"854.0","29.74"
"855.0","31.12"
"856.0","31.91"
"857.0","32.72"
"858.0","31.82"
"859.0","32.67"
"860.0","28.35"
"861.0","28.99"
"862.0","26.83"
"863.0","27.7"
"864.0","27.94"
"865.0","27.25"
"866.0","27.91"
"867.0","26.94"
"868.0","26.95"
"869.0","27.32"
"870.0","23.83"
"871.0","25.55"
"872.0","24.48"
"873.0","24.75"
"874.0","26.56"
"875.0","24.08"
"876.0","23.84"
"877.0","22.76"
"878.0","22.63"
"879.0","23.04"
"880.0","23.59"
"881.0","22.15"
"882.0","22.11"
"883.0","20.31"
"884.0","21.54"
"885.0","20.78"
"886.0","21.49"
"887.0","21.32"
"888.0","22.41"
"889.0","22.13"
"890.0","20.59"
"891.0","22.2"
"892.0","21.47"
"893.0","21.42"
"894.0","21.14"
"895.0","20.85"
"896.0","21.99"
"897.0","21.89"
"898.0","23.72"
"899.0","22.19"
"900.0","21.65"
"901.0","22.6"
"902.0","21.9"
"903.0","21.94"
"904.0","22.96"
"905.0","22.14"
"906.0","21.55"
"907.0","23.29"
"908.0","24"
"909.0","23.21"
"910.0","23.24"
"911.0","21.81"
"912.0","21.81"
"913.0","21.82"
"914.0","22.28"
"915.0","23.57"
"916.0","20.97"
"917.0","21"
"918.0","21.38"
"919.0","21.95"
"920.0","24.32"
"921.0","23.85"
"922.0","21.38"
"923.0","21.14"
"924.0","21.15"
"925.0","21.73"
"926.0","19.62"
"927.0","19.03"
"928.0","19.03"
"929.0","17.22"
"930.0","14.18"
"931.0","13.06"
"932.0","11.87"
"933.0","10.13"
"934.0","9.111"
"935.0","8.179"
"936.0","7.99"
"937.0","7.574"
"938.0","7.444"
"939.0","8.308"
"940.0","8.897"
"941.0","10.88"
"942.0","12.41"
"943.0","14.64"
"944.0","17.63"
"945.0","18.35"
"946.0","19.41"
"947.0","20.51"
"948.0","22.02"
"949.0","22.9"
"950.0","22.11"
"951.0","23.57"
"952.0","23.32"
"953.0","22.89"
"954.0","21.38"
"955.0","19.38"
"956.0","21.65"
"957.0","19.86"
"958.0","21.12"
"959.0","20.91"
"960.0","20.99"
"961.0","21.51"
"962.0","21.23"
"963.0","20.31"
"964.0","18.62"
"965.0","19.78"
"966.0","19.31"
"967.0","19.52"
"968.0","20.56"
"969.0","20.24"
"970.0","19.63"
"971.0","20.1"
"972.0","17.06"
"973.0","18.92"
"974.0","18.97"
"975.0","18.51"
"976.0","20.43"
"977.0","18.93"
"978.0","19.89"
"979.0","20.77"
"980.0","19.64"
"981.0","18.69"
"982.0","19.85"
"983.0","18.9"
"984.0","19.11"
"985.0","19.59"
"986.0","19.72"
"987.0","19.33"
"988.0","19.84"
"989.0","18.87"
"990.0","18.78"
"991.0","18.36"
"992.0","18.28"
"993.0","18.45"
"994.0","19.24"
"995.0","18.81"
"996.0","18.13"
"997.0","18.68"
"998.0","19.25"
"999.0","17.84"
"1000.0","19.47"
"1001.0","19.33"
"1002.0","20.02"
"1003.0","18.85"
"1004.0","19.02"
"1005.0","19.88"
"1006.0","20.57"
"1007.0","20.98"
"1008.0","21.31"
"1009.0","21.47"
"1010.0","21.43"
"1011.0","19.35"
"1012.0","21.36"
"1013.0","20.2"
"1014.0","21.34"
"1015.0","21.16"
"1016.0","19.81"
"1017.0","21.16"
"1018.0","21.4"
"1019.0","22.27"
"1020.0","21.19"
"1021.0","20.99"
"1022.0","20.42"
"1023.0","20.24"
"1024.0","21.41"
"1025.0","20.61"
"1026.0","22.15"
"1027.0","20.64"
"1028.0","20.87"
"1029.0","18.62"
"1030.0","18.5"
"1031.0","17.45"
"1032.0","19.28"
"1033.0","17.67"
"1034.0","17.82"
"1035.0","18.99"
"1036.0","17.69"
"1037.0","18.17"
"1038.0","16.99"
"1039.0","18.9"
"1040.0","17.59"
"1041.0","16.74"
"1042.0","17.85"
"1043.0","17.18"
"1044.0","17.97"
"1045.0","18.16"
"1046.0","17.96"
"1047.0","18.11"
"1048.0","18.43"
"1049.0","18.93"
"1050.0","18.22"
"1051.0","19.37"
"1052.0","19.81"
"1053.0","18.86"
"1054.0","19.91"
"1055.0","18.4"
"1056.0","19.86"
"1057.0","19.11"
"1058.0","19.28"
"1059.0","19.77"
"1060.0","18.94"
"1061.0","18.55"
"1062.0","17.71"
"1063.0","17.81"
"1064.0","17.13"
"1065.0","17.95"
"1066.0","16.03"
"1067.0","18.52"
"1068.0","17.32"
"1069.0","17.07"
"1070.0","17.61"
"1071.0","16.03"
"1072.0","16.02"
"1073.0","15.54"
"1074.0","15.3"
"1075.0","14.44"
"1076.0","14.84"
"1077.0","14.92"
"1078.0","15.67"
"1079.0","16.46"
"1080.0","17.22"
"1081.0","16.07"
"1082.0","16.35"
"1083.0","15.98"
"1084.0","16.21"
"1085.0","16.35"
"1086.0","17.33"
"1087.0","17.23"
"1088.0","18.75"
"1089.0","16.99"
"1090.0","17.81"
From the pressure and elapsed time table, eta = 1048.0 min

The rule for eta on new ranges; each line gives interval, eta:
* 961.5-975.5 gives 962.0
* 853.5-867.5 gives 854.0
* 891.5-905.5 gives 892.0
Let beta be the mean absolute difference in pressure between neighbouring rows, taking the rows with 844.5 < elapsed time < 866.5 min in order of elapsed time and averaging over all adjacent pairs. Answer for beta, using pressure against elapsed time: 1.35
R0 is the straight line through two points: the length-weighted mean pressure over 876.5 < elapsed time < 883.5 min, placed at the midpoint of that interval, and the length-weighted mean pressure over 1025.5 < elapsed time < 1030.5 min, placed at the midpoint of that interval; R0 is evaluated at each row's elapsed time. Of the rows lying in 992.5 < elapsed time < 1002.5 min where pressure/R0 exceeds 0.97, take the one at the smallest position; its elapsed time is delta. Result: 1002.0 min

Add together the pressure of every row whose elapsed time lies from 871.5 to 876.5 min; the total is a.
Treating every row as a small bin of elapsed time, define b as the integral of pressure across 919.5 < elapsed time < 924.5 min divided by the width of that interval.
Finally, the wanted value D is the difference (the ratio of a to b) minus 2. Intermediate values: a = 124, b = 22.4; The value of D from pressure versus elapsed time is 3.5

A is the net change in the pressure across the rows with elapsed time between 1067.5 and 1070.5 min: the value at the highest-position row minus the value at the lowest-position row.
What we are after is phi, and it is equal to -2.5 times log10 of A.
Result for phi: 1.3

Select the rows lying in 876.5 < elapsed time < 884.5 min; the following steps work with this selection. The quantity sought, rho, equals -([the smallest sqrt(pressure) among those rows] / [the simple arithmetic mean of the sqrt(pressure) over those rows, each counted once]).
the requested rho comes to -0.955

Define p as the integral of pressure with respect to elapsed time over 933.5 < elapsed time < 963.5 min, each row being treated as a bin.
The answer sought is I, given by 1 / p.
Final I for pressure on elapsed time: 0.002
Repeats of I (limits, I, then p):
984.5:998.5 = 0.004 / 265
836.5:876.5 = 0.001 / 1164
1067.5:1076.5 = 0.007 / 144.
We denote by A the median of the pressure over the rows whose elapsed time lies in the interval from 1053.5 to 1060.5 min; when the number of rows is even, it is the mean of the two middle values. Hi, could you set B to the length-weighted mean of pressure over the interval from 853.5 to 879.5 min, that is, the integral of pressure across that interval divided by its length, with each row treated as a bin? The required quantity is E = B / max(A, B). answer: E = 1.00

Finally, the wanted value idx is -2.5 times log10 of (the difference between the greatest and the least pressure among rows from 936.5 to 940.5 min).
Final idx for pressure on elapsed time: -0.4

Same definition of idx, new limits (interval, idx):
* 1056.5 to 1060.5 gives 0.2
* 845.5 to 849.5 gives -1.0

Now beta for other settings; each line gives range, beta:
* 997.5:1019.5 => 0.86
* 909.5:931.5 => 1.03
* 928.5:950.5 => 1.24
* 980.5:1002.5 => 0.59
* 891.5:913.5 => 0.69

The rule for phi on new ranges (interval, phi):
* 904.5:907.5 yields -0.2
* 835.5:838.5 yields -1.1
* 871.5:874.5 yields -0.8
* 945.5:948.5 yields -1.0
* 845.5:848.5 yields -0.4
